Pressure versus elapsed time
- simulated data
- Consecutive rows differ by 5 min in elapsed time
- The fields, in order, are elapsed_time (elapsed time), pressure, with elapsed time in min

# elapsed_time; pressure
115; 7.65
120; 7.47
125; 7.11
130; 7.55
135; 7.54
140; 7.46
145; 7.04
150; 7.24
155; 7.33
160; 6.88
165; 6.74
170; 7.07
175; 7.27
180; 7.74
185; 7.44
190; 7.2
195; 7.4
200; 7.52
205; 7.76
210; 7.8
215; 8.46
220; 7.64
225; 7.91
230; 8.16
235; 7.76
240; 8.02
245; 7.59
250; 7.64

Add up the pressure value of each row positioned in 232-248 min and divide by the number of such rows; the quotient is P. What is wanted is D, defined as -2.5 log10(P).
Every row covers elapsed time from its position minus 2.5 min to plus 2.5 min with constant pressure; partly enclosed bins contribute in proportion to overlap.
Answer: -2.23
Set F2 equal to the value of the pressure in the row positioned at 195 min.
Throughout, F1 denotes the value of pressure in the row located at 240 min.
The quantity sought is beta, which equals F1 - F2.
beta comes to 0.6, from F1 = 8.02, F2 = 7.4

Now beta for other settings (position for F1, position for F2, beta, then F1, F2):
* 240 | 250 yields 0.4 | 8.02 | 7.64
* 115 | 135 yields 0.1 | 7.65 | 7.54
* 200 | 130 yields 0.0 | 7.52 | 7.55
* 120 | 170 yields 0.4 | 7.47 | 7.07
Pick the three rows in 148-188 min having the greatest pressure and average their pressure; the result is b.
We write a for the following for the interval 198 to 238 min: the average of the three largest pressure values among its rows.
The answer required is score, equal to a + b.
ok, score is 15.7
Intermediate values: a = 8.18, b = 7.50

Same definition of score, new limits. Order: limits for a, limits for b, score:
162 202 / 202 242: 15.8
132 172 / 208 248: 15.7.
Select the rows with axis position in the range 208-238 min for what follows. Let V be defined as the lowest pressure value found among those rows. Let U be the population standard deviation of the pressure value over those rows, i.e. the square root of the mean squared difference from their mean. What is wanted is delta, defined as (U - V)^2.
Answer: 54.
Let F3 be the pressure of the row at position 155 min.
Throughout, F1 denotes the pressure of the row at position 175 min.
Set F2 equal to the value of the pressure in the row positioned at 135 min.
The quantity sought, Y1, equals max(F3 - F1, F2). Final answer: 7.5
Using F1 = 7.27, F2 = 7.54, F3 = 7.33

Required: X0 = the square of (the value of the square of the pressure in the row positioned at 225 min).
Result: 3915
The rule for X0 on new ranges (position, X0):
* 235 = 3626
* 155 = 2887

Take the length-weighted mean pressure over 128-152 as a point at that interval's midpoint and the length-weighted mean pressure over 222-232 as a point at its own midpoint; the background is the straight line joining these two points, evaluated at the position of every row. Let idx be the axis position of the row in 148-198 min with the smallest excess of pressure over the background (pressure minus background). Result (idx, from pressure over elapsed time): 165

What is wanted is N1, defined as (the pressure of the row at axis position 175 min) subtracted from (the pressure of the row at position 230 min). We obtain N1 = 0.9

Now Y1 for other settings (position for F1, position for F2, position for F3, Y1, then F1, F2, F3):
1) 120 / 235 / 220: 7.8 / 7.47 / 7.76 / 7.64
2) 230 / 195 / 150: 7.4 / 8.16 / 7.4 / 7.24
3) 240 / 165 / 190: 6.7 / 8.02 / 6.74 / 7.2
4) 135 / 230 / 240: 8.2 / 7.54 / 8.16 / 8.02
